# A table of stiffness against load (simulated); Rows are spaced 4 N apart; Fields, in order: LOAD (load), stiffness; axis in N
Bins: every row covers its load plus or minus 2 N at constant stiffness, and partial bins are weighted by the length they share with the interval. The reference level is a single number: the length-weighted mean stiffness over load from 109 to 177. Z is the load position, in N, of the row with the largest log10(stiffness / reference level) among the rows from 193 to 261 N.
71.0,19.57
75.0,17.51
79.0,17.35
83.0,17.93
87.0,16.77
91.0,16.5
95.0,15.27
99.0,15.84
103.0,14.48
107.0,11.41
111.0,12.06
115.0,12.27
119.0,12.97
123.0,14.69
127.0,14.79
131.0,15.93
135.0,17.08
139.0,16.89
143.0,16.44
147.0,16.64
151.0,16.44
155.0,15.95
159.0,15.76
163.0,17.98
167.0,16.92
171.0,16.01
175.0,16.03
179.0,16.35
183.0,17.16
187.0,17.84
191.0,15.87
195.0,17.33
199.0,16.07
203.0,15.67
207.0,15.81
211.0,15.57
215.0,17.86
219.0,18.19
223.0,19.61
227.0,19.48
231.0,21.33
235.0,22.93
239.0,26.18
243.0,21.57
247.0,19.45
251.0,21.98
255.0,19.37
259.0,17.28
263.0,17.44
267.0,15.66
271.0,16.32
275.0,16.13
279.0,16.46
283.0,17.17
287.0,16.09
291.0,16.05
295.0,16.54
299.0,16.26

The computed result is 239.0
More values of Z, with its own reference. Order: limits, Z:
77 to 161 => 83.0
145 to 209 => 163.0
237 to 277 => 239.0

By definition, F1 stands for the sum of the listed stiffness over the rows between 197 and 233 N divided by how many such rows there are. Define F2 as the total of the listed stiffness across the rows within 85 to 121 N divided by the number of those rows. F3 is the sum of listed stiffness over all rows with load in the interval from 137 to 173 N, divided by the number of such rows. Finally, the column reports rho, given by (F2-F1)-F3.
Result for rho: -20.1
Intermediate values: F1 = 17.7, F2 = 14.2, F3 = 16.6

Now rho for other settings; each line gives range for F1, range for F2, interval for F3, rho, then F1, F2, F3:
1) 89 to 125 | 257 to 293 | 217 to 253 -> -18.6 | 13.9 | 16.5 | 21.2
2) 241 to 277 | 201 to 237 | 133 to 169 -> -16.5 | 18.4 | 18.5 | 16.7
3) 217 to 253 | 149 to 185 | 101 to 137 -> -18.6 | 21.2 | 16.5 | 14.0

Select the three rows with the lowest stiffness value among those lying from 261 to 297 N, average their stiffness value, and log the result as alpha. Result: 15.9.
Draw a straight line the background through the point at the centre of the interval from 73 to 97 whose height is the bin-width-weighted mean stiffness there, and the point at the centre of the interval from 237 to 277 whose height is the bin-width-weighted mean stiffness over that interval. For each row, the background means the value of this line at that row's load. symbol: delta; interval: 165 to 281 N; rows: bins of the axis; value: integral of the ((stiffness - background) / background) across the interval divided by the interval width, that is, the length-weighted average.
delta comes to -0.03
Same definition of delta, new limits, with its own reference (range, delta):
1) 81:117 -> -0.14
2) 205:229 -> -0.05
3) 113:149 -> -0.13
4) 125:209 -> -0.09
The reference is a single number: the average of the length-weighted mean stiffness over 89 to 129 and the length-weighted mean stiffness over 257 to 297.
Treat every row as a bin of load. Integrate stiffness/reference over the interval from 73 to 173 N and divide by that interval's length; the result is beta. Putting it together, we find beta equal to 1.03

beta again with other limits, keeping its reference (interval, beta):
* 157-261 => 1.20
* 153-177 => 1.08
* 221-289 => 1.25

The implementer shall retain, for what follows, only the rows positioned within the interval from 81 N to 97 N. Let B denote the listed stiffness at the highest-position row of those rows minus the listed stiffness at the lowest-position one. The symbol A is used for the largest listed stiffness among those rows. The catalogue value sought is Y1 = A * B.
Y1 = -48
